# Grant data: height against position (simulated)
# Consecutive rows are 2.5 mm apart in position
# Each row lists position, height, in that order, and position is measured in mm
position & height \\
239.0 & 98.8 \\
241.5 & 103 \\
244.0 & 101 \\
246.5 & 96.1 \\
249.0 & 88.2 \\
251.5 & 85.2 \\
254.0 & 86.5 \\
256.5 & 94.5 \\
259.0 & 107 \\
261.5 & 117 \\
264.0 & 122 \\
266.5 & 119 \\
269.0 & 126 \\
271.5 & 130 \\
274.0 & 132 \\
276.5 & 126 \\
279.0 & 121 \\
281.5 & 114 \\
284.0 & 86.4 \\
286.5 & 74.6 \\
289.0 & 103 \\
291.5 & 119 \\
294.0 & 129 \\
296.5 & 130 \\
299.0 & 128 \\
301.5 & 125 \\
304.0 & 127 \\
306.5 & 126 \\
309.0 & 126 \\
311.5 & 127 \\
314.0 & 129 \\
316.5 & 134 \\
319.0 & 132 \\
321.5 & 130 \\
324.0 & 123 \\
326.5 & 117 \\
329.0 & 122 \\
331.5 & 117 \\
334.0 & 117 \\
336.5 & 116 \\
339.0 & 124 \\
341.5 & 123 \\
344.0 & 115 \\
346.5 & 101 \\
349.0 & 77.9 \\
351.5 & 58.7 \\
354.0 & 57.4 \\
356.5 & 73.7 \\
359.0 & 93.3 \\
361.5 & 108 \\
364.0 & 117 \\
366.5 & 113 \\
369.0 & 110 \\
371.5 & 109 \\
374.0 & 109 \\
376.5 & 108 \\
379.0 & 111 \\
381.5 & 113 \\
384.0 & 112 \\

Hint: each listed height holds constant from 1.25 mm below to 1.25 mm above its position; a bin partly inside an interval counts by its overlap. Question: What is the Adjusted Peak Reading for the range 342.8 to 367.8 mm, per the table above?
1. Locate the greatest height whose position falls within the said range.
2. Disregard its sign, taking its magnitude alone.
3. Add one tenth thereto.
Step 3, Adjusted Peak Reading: 117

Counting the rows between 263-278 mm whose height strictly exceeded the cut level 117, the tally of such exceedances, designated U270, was 6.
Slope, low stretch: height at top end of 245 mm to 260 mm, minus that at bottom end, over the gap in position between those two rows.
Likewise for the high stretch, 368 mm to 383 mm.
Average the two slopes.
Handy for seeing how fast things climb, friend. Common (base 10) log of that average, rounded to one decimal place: -0.3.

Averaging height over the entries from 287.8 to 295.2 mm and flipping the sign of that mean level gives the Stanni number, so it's -117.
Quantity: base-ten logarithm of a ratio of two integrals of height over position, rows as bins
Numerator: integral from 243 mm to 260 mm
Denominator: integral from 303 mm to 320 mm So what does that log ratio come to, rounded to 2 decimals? -0.14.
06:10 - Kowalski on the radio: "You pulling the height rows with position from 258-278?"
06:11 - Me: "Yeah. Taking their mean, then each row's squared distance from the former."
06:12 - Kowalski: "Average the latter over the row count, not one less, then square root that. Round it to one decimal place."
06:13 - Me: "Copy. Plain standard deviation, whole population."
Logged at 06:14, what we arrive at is 7.5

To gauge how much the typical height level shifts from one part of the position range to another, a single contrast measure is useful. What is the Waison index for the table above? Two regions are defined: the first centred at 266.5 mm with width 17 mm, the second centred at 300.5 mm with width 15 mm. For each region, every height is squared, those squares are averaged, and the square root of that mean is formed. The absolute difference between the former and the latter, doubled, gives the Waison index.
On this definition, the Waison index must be 11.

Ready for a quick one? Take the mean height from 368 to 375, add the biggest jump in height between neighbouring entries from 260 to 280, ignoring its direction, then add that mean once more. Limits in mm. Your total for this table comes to 226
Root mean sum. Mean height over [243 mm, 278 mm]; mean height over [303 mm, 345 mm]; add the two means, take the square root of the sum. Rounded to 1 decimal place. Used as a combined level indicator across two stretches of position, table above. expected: 15.3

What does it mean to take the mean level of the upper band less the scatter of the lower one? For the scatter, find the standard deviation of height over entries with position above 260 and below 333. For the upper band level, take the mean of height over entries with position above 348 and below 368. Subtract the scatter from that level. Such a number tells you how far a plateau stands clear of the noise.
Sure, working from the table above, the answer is 75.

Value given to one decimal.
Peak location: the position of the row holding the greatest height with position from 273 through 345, 316.5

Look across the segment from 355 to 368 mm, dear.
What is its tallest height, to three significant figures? 117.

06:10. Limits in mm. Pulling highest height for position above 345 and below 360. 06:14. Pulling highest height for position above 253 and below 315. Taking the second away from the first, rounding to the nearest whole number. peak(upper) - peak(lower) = -31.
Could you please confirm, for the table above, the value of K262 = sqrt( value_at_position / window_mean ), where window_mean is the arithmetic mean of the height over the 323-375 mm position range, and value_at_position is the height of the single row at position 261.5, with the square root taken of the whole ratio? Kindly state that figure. 1.06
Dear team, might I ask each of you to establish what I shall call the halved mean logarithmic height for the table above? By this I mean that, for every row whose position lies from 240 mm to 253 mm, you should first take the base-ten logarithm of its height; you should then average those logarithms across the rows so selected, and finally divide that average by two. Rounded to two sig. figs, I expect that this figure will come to 0.99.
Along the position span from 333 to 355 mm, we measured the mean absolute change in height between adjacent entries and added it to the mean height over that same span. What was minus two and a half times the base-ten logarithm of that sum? -5.09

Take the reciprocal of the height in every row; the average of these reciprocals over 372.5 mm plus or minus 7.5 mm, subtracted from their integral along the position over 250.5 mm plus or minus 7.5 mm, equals 0.15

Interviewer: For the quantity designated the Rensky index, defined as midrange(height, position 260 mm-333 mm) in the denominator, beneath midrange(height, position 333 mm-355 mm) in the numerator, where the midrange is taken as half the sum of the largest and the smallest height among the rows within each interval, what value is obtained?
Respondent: 0.87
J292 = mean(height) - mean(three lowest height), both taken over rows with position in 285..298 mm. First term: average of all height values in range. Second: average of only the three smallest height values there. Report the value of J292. 12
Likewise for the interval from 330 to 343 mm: 3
